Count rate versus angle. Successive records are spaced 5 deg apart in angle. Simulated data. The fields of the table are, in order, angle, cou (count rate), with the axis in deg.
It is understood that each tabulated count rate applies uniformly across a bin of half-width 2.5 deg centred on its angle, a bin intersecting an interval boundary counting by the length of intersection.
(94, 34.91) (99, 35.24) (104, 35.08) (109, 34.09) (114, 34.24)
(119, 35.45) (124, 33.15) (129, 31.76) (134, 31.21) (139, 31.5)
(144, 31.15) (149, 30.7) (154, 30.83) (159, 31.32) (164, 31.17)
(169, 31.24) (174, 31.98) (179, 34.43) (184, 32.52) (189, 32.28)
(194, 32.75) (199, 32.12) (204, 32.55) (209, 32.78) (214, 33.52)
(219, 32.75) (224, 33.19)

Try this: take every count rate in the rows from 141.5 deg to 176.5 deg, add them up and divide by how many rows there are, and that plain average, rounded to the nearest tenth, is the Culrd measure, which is 31.2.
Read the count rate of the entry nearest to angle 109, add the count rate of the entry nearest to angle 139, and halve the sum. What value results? 32.8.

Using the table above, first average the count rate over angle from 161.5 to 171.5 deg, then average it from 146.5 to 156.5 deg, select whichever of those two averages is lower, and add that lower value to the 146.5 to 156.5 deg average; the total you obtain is 62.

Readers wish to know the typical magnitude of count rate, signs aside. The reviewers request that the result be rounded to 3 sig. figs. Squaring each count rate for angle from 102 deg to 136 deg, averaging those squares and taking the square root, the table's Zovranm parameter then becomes 33.6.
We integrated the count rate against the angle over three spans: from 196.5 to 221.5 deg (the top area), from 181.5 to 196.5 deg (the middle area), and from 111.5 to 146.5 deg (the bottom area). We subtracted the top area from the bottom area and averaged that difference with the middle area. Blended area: 406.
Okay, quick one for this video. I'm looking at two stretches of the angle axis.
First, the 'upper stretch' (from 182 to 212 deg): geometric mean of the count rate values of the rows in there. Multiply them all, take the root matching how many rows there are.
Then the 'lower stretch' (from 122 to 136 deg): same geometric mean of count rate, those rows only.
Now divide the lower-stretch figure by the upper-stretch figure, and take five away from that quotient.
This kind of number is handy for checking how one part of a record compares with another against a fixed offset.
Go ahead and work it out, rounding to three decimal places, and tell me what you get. -4.014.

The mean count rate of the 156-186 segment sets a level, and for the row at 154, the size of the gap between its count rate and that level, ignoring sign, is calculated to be 1.3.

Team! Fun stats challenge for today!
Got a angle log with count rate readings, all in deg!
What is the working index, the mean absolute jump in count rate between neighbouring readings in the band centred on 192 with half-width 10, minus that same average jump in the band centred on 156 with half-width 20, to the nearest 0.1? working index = 0.1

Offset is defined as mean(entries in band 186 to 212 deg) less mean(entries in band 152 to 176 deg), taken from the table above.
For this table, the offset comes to 1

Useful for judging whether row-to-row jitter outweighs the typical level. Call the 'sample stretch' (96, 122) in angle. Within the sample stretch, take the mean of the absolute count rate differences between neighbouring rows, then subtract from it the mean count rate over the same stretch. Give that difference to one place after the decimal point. -34.2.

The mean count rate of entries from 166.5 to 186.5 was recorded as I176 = 32.5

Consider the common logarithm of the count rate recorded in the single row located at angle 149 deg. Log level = 1.49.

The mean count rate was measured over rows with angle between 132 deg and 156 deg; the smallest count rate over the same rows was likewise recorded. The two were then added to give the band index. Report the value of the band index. 61.8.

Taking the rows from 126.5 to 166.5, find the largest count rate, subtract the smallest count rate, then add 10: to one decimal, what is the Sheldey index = 11.1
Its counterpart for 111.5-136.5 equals 14.2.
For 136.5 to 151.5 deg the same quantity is 10.8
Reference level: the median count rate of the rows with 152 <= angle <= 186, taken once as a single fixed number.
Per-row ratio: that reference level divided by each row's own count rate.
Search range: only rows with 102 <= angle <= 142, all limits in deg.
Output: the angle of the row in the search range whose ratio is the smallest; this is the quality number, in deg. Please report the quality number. 119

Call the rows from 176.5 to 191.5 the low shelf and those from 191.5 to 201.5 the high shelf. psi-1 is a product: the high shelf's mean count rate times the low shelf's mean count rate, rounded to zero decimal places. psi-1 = 1073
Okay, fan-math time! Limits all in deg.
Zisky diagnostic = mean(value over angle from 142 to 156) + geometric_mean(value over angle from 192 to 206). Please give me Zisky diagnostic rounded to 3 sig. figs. 63.4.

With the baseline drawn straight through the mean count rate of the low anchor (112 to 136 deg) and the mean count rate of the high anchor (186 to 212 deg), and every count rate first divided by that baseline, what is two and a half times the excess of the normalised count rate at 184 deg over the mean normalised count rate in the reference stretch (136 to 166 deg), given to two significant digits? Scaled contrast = 0.13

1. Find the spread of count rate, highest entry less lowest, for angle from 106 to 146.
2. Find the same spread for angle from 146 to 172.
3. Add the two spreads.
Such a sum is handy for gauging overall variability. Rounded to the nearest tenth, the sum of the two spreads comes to 4.9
